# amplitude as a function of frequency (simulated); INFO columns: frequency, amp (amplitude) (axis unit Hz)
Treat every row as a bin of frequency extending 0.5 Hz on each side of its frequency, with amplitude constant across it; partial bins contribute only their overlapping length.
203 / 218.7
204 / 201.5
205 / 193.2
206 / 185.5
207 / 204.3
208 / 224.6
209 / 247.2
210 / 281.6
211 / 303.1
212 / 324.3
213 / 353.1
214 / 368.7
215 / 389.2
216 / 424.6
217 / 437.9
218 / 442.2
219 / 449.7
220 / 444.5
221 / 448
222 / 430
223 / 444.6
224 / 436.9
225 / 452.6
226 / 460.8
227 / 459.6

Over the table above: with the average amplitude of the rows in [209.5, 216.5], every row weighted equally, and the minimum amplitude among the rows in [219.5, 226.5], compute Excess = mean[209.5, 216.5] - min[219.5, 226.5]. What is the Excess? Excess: -81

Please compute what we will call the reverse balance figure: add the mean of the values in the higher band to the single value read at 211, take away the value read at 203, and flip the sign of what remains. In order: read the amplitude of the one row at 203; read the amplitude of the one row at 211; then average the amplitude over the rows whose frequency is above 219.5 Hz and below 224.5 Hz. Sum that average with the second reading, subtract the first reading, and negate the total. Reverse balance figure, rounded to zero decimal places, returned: -525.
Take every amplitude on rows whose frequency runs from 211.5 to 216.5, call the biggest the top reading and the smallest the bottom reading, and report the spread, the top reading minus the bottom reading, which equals 100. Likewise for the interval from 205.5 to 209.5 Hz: 62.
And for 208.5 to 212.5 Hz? 77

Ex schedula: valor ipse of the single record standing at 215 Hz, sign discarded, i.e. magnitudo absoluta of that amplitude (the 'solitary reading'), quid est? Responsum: 389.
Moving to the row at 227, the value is 460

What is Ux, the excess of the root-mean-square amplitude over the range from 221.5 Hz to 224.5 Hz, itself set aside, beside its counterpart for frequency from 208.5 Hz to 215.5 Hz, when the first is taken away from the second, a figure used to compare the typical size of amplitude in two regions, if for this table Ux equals -110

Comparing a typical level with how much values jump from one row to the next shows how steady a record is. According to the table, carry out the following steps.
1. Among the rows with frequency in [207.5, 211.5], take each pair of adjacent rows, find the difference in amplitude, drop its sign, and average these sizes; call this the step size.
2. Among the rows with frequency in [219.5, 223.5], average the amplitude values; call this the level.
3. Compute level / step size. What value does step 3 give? 17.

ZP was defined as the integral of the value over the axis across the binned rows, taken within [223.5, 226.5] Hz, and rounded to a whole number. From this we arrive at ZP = 1350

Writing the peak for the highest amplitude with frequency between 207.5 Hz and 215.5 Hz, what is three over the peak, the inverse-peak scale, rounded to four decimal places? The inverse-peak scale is 0.0077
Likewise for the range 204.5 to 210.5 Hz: 0.0107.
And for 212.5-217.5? 0.0069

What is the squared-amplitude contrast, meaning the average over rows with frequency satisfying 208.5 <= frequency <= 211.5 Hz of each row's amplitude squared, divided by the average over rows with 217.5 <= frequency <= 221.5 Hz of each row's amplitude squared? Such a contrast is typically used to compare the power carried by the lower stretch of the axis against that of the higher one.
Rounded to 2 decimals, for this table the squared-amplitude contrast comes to 0.39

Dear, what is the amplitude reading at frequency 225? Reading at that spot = 452.6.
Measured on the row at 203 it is 218.7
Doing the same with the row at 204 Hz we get 201.5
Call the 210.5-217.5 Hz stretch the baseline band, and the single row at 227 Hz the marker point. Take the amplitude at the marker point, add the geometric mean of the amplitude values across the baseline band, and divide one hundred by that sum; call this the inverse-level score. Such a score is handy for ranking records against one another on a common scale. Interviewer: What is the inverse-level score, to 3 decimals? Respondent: 0.121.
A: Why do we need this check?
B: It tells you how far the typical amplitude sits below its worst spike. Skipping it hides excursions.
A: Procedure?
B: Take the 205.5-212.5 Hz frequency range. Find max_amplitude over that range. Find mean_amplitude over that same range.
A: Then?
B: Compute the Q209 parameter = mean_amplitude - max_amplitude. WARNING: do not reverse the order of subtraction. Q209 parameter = -71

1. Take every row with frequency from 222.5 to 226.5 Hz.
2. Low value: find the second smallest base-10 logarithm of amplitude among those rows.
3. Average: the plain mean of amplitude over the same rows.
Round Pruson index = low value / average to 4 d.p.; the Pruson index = 0.0059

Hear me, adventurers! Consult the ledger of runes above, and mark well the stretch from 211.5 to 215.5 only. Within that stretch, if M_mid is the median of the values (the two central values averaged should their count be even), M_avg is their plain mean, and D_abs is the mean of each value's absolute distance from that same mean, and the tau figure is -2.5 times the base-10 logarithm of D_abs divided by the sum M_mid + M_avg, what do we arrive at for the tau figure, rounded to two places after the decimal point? 3.88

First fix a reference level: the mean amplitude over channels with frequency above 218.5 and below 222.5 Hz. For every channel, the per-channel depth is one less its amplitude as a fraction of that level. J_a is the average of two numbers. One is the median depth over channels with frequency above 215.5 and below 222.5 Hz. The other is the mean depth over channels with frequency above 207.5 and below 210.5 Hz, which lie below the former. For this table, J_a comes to 0.22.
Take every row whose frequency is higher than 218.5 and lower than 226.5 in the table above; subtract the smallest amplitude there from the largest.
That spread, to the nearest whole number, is 31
